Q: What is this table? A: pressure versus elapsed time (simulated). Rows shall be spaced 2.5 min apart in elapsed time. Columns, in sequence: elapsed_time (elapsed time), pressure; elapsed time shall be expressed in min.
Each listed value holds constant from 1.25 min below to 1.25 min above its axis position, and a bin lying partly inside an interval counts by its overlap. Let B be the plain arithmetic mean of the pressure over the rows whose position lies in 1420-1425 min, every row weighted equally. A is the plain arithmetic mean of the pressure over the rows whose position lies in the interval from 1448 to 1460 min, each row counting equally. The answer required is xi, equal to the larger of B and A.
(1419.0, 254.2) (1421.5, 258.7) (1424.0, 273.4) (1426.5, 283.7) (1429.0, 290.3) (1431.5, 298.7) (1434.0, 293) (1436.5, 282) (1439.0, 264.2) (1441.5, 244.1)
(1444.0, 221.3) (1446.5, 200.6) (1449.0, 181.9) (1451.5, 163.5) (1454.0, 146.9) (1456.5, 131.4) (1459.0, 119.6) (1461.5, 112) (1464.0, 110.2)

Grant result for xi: 266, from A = 149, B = 266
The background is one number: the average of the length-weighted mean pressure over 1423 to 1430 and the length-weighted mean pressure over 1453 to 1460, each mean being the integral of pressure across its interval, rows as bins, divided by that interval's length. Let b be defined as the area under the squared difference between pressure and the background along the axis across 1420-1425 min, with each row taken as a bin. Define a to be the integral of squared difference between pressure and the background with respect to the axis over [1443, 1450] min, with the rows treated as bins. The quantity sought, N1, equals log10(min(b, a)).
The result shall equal 3.3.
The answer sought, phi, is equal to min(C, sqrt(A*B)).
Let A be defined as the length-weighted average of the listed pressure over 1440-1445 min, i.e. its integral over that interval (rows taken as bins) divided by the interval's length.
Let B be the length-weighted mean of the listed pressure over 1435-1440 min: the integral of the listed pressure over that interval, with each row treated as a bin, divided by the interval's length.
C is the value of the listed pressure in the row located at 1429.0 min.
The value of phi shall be 254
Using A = 235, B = 275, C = 290.3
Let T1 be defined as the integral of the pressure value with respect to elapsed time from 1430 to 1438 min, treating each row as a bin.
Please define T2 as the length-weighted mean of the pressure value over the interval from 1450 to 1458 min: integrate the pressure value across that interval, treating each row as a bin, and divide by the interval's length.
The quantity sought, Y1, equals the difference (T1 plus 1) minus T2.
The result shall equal 2176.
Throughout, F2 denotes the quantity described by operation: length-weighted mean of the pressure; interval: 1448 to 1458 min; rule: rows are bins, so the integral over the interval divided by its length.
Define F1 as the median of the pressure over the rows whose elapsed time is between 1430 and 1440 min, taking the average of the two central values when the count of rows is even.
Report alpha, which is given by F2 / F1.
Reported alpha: 0.5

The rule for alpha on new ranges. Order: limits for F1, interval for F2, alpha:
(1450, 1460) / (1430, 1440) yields 2.0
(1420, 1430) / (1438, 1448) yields 0.8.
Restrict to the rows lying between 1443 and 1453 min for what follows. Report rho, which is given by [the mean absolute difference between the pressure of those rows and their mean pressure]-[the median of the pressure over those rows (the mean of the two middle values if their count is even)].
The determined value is -172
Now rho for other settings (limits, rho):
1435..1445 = -234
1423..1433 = -279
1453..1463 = -114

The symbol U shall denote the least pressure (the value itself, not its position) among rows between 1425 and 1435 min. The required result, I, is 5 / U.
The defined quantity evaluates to 0.018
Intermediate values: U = 283.7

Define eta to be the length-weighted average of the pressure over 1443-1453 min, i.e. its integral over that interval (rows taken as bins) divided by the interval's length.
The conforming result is 190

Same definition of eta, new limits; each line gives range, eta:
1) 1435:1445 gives 255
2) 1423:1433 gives 287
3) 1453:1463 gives 127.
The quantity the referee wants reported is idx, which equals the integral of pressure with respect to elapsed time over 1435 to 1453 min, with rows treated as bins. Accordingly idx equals 4004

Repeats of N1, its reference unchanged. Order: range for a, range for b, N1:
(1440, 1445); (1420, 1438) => 3.7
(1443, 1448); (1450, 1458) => 2.9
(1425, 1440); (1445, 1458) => 4.5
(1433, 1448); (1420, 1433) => 4.6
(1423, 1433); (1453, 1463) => 4.8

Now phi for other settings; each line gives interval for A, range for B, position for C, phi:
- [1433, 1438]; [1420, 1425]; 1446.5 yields 201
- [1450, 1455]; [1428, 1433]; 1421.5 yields 215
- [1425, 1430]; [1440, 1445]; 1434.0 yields 259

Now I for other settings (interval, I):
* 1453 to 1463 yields 0.045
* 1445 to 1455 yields 0.034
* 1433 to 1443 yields 0.020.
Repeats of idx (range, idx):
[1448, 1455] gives 1149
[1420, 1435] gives 4235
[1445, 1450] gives 966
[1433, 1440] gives 1959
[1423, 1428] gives 1397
